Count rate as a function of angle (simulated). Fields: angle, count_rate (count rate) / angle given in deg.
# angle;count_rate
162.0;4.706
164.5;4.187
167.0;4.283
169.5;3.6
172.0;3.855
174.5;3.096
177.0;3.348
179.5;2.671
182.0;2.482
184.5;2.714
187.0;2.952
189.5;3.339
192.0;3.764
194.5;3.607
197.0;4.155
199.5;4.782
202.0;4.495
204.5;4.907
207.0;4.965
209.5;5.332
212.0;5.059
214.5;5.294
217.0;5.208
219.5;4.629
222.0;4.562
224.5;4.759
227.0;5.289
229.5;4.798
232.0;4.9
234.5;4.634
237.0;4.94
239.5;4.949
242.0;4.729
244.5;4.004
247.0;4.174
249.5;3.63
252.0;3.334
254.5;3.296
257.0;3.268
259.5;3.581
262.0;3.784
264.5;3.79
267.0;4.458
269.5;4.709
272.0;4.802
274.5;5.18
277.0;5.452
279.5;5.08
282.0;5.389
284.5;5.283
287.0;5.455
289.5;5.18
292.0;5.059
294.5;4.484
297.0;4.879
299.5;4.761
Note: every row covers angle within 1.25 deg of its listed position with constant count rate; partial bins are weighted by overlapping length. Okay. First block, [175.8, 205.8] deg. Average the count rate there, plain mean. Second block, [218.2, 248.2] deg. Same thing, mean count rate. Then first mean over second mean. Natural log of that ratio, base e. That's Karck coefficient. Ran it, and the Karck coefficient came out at -0.27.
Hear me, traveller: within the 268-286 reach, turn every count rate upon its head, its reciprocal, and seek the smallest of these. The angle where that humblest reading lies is 277.0 deg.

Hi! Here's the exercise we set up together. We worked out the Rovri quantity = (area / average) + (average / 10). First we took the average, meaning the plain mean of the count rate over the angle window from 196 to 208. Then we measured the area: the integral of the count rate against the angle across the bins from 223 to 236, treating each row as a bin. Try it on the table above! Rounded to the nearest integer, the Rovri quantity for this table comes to 14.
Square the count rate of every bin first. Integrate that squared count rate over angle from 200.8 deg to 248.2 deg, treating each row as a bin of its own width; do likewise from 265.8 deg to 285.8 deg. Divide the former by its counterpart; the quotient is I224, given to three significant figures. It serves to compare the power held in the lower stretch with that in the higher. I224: 2.17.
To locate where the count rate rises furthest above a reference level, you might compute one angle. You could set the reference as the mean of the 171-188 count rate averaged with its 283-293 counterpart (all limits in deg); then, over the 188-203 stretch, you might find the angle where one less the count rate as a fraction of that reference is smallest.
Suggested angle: 199.5 deg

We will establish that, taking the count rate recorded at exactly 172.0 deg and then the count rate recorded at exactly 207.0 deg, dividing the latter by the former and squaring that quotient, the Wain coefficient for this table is 1.66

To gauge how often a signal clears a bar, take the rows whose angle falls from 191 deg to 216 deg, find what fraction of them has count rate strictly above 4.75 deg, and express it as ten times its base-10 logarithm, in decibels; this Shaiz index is -2.2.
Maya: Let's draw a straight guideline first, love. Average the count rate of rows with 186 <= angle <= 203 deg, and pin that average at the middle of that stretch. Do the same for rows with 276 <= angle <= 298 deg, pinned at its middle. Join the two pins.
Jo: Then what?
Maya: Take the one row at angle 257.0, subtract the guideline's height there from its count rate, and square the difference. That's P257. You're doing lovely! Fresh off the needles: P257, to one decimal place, 2.1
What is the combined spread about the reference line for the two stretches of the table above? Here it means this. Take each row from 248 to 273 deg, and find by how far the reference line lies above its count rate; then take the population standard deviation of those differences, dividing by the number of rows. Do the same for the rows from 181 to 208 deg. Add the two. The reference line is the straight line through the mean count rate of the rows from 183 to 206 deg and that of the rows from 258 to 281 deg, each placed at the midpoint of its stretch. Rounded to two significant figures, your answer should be 1.3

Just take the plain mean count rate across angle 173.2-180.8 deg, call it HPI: 3.0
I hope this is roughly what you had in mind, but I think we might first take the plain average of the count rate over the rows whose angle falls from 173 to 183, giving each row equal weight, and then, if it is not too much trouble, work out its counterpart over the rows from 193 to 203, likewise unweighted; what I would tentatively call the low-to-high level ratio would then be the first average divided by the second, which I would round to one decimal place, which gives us 0.7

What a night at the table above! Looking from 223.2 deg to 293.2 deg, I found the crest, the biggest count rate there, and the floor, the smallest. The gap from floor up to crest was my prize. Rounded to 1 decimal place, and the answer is 2.2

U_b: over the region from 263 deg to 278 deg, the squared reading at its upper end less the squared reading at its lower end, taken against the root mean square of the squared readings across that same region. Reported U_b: 0.7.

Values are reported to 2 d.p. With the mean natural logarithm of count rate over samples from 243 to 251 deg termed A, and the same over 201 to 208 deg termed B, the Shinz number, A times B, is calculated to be 2.14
